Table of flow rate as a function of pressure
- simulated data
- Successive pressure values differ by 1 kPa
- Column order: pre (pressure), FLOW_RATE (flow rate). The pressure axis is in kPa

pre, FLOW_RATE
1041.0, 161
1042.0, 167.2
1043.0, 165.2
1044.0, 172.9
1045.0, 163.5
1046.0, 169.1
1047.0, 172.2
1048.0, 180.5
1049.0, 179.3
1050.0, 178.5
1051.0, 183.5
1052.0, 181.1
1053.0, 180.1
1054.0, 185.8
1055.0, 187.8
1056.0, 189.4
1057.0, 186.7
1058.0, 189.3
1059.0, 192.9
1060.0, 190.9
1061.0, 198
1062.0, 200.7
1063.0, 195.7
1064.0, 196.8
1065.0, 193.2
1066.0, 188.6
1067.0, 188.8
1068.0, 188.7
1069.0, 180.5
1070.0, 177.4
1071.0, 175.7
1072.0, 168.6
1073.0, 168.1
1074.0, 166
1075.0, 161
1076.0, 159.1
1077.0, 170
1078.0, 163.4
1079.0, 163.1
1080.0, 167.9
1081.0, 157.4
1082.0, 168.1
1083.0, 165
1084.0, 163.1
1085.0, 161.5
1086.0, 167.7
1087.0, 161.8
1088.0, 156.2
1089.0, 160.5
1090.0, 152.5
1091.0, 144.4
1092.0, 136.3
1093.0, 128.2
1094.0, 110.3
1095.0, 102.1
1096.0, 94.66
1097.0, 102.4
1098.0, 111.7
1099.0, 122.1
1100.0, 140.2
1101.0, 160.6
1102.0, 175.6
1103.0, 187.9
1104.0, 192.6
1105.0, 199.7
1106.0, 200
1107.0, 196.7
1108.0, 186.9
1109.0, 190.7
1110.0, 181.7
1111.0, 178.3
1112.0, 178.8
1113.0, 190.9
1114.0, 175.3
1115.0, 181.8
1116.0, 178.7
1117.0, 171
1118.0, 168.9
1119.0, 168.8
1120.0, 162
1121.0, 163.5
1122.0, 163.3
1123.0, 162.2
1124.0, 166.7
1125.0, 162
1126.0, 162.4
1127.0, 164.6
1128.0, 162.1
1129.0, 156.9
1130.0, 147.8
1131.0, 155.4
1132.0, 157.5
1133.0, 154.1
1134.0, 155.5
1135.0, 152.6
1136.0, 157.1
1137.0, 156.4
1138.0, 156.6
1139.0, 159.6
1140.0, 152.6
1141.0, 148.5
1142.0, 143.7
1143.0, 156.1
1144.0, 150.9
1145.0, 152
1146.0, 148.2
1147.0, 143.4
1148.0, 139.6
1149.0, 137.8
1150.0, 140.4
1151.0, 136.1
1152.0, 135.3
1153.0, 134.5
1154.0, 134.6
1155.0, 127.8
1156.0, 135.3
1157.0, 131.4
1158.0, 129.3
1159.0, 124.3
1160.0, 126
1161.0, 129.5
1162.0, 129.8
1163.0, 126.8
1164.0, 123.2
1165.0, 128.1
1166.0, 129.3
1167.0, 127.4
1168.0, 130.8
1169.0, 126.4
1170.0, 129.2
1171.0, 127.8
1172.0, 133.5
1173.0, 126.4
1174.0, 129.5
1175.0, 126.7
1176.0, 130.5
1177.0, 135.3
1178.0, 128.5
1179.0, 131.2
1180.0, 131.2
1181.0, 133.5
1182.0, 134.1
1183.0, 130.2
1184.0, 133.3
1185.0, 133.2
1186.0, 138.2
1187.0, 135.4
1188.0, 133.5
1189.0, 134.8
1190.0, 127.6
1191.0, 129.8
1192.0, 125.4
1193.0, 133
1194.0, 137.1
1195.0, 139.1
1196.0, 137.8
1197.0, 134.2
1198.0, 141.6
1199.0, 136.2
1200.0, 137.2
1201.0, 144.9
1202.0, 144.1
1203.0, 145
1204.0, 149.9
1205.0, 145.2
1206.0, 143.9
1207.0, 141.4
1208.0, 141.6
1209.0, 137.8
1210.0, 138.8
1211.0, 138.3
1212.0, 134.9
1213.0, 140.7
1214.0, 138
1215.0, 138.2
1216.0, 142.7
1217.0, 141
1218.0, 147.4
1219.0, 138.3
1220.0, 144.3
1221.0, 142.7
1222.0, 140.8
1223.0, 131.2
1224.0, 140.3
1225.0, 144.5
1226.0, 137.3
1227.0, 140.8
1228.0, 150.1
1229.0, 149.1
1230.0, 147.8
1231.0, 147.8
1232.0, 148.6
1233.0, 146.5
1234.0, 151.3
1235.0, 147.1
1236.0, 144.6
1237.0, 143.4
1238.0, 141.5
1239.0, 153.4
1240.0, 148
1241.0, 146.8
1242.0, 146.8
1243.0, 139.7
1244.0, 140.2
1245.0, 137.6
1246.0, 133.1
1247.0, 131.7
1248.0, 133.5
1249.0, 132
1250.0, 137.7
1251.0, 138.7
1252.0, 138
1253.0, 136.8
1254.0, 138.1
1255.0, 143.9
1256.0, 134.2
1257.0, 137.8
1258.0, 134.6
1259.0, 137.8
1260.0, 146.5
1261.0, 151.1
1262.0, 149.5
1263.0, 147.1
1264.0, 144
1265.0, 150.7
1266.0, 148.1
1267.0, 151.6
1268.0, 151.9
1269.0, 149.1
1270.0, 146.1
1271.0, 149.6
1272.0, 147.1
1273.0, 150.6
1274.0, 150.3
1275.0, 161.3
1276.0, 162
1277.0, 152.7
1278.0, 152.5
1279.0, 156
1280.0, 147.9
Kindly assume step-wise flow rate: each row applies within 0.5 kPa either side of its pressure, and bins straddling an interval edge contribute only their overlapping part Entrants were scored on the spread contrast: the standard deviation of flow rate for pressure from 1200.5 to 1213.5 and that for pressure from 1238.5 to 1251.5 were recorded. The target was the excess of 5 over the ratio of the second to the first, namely 3.3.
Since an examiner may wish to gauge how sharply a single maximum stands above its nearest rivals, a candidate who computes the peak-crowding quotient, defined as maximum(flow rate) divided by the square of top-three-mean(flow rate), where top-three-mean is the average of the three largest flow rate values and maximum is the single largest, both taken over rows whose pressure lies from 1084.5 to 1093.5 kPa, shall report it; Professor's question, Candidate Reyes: 0.0063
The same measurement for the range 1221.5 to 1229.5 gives 0.0069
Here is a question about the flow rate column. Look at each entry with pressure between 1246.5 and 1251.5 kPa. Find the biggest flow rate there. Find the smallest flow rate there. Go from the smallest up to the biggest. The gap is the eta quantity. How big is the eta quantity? 7.0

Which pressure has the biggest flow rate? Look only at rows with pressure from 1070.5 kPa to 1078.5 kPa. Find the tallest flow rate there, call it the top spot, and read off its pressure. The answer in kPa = 1071.0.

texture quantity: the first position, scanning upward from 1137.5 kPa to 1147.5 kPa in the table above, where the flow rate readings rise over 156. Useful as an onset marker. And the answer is 1138.0 kPa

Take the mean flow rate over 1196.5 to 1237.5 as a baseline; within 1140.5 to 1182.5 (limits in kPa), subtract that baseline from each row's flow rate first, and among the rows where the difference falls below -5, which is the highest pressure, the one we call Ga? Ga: 1182.0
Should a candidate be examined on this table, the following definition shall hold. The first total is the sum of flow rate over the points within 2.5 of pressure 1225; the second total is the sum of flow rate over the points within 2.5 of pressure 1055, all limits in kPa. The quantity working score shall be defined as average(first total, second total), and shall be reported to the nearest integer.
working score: 812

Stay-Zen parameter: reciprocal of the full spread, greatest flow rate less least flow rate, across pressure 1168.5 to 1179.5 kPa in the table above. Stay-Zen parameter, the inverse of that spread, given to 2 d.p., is 0.11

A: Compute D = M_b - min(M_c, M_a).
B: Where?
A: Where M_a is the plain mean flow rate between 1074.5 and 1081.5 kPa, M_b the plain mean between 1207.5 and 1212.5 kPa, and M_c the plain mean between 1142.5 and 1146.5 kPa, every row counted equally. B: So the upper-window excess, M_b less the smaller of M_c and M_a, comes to -14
